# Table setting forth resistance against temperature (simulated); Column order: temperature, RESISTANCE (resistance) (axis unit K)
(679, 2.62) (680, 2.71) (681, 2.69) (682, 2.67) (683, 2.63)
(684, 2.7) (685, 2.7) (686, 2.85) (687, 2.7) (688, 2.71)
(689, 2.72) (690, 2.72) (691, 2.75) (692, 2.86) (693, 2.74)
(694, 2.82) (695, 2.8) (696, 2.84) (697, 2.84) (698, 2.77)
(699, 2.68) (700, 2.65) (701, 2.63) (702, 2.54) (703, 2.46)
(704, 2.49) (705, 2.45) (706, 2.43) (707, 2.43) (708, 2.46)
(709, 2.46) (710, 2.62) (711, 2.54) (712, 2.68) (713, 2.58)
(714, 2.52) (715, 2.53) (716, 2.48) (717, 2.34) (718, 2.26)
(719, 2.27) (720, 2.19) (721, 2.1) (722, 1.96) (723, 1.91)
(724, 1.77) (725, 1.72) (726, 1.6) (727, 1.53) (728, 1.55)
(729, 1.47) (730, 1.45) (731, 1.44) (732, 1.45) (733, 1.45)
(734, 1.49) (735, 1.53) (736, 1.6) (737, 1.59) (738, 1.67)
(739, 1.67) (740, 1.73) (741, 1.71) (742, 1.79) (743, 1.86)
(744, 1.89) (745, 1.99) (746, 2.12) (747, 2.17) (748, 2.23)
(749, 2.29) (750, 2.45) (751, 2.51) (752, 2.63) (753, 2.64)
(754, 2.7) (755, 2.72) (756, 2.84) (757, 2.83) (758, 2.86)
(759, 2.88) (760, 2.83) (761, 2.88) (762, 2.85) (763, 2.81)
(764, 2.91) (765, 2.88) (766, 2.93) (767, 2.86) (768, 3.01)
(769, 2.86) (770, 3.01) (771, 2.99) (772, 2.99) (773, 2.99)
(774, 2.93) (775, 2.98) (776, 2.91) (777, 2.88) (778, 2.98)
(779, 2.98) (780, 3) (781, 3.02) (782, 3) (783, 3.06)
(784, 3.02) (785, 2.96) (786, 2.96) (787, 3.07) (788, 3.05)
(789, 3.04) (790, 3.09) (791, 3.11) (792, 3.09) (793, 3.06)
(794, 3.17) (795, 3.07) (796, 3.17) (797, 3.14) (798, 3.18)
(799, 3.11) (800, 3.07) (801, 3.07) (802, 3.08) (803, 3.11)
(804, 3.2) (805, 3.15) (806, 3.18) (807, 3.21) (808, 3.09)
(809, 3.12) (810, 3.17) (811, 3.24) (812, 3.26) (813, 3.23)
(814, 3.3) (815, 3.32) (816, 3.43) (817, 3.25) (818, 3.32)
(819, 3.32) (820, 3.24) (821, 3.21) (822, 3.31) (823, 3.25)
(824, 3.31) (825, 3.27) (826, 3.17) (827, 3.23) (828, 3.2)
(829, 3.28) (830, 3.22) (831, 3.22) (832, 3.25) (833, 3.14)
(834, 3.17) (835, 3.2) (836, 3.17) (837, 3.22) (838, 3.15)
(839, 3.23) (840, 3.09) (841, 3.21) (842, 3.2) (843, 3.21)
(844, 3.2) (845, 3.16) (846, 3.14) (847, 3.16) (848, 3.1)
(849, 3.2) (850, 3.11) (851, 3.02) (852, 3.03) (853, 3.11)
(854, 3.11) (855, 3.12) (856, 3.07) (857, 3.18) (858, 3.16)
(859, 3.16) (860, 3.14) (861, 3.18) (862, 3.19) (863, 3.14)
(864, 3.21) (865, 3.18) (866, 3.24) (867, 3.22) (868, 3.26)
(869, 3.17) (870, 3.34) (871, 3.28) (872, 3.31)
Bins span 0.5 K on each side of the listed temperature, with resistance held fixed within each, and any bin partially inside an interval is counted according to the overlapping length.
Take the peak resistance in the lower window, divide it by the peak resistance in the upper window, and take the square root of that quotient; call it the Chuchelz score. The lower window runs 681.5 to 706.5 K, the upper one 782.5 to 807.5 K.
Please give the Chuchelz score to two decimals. 0.94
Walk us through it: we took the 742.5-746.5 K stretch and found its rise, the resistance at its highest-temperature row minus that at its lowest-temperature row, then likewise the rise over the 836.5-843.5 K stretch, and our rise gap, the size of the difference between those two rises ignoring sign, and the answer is 0.27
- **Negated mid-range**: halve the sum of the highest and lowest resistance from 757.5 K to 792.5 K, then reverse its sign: -3.0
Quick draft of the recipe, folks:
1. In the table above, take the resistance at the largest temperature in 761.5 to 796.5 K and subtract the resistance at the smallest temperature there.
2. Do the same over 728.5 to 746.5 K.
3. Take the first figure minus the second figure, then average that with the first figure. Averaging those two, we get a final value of 0.0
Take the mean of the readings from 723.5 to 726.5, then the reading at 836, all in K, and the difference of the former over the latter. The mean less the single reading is -1.5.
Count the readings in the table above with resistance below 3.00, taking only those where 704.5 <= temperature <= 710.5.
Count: 6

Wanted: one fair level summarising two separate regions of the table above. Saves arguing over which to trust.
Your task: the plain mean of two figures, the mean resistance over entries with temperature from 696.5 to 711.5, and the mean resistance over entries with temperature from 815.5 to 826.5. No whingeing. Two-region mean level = 2.92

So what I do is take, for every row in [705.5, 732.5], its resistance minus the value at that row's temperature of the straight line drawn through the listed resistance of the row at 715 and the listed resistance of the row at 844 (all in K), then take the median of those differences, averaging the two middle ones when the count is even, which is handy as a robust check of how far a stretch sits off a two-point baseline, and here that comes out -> -0.3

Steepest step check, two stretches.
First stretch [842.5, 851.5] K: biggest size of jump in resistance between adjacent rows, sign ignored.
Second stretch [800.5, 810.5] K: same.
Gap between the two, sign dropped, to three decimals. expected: 0.020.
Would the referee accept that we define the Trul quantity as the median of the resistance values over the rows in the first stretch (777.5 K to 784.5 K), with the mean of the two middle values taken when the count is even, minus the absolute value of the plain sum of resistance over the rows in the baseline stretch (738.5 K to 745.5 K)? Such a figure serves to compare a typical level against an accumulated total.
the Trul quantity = -10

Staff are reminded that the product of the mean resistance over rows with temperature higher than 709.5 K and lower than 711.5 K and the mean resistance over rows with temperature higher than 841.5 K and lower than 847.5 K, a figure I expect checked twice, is 8.2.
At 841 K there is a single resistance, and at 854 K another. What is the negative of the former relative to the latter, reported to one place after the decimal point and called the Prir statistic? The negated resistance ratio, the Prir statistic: -1.0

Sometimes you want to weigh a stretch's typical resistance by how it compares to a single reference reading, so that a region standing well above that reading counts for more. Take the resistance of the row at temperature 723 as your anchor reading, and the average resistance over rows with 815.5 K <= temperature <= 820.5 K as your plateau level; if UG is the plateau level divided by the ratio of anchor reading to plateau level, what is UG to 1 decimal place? 5.7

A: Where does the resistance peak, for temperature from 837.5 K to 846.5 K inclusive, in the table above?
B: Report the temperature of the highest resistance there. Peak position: 839 K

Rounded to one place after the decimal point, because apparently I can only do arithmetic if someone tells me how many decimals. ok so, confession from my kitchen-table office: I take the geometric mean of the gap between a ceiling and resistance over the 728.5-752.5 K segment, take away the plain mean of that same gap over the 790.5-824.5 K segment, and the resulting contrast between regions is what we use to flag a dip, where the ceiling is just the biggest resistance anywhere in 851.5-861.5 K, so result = 1.3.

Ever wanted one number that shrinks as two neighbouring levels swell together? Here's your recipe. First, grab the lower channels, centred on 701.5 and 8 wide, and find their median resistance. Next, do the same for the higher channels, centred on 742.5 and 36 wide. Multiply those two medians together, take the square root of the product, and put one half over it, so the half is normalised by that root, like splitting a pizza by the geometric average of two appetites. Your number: 0.23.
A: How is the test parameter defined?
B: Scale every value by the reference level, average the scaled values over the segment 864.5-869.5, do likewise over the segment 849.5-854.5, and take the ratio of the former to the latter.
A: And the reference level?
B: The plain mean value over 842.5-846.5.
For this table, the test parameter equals 1.04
